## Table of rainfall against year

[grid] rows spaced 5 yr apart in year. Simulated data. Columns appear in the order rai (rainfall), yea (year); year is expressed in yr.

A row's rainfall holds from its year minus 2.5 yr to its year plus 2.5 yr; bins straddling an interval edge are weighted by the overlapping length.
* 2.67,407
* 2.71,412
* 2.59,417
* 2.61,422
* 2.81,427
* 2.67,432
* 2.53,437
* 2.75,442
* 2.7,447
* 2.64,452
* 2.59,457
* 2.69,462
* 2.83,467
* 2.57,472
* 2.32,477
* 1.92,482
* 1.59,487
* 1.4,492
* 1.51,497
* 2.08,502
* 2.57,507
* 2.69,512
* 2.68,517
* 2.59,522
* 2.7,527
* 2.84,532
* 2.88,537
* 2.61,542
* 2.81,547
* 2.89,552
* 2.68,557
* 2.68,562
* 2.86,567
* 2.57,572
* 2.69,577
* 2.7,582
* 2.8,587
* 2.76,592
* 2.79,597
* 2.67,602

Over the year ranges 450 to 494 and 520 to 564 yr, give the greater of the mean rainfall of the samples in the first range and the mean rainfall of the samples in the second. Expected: 2.74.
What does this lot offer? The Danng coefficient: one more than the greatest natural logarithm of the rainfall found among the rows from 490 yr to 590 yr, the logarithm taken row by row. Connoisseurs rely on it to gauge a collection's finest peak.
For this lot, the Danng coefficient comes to 2.06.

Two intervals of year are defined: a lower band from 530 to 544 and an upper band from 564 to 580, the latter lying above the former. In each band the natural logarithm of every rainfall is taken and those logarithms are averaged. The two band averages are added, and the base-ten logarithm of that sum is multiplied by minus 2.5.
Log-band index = -0.76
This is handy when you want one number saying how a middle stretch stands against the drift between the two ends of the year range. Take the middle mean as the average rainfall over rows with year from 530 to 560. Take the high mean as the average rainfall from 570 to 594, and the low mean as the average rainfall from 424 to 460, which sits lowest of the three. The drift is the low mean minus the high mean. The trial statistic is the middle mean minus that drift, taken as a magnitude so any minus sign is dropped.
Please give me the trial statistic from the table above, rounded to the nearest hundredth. 2.82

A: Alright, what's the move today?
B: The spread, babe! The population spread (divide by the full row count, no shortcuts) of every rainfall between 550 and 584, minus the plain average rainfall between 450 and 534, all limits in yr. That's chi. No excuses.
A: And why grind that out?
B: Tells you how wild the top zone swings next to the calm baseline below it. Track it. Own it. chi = -2.26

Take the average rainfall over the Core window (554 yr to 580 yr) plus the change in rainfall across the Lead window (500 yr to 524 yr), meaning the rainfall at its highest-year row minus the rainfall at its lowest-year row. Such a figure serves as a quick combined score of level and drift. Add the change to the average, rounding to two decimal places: 3.21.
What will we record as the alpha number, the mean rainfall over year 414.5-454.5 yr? 2.66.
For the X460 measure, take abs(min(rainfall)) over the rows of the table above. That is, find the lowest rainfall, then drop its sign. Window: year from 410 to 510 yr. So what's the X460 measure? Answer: 1.4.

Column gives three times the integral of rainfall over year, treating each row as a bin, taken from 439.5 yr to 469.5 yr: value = 243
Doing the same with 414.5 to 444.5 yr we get 239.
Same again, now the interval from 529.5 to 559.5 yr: 251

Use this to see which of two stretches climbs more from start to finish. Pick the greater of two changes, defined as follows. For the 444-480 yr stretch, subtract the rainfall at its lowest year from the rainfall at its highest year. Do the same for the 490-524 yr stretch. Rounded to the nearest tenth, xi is 1.2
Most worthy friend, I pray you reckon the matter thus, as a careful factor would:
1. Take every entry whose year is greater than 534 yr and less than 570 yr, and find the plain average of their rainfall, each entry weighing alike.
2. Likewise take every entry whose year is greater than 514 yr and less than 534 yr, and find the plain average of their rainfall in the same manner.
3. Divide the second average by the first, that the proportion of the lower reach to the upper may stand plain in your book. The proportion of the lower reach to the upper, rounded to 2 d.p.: 0.97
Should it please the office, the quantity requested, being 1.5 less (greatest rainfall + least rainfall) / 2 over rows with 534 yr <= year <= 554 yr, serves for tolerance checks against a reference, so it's -1.25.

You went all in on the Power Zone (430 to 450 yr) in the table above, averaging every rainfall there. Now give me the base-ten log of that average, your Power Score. 0.425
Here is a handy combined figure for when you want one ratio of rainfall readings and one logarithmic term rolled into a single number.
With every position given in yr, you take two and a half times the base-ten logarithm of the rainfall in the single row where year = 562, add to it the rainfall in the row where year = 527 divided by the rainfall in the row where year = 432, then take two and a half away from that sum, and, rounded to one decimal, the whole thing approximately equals -0.4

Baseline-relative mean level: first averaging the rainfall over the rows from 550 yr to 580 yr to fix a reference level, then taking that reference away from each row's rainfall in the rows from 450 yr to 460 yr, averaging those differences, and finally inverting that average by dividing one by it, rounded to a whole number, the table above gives -9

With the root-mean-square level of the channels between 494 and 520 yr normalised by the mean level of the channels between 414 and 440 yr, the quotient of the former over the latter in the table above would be 0.89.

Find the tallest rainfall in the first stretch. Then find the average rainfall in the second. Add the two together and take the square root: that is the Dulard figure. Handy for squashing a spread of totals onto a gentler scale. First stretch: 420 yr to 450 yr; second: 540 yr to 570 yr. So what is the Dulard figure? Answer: 2.36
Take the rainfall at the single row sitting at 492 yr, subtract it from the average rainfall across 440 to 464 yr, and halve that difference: 0.64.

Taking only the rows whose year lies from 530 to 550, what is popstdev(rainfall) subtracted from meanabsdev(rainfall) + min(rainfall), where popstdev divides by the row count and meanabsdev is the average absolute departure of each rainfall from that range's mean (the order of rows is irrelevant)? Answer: 2.59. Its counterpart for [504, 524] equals 2.57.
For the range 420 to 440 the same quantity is 2.51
